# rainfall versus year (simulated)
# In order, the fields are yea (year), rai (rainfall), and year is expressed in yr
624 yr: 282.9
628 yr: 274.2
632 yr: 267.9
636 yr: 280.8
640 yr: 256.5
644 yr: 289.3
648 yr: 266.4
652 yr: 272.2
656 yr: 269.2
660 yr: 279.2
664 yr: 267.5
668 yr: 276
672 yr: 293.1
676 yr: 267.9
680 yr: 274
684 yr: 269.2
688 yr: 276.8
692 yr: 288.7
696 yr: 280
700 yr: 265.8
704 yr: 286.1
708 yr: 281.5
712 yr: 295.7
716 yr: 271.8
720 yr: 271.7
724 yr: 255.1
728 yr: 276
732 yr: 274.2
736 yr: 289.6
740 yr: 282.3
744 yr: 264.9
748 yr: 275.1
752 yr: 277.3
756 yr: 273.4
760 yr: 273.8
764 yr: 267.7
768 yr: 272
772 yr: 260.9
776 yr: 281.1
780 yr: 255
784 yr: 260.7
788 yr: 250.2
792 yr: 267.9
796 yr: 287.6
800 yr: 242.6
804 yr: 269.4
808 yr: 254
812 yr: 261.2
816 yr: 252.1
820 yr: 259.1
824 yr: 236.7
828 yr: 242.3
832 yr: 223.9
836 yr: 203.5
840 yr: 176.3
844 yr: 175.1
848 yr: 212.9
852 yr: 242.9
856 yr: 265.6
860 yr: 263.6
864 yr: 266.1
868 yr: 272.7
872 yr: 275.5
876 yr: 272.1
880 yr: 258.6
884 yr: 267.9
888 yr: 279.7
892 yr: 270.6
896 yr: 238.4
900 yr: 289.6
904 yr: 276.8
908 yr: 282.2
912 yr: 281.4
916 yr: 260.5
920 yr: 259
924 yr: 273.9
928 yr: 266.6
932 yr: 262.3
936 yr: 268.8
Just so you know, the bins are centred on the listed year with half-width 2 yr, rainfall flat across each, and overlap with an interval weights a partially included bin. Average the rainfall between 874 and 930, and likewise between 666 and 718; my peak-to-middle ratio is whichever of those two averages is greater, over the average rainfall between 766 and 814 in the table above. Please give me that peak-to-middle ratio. 1.06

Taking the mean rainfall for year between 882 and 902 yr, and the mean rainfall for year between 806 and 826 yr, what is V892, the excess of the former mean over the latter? 17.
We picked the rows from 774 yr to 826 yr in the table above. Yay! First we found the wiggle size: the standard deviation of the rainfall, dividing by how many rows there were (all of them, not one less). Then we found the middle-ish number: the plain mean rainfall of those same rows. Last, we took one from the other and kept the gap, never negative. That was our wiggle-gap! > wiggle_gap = 246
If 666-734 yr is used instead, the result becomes 267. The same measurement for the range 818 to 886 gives 210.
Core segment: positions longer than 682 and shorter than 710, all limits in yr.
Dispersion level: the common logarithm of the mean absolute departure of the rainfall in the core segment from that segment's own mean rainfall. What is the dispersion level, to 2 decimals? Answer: 0.82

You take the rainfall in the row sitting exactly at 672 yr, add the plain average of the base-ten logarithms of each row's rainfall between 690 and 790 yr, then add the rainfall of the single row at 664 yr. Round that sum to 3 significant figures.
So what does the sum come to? 563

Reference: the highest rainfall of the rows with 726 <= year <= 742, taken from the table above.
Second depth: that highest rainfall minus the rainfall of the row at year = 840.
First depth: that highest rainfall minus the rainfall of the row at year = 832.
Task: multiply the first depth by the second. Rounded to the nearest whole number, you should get 7444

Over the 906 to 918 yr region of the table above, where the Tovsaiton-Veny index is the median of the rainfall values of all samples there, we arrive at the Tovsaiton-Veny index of 281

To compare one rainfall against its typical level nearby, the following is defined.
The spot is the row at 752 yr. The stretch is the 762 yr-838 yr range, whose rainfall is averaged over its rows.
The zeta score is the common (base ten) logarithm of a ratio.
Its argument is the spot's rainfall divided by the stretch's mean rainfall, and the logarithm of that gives 0.04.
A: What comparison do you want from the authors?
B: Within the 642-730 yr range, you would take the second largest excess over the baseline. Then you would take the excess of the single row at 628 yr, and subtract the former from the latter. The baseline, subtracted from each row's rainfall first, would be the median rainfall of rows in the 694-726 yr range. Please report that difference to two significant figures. -19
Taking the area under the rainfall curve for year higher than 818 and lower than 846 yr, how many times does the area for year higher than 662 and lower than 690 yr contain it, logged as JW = 1.27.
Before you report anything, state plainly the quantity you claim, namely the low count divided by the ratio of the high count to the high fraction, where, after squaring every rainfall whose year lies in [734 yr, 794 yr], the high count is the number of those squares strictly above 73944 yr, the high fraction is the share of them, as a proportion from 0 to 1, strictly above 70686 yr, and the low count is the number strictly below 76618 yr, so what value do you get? 0.9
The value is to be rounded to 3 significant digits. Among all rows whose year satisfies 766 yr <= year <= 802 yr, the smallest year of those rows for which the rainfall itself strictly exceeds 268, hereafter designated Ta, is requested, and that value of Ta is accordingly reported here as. 768 yr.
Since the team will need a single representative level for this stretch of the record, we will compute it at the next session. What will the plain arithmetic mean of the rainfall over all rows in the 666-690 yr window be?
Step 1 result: 276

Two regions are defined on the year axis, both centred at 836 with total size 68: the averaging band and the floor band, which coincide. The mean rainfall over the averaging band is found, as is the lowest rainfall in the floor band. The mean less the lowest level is 65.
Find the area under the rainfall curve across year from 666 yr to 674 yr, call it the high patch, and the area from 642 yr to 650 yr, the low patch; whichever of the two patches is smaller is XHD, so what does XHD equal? 2223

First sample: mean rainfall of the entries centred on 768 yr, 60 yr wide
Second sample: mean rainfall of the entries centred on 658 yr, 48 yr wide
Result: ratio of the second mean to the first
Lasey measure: 1.02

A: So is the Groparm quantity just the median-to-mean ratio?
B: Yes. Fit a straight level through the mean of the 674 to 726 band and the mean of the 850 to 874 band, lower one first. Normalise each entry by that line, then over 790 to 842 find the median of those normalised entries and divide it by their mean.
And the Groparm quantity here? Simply 1.03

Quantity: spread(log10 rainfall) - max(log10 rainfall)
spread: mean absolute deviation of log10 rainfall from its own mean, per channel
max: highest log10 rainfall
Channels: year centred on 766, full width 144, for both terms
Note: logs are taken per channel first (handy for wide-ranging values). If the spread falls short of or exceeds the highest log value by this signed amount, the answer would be -2.45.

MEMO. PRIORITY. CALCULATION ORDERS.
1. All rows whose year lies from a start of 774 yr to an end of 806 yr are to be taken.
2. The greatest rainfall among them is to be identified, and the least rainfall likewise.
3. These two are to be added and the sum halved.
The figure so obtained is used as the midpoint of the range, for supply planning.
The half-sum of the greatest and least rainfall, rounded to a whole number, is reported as 265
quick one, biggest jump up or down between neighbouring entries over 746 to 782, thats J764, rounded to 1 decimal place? 26.1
